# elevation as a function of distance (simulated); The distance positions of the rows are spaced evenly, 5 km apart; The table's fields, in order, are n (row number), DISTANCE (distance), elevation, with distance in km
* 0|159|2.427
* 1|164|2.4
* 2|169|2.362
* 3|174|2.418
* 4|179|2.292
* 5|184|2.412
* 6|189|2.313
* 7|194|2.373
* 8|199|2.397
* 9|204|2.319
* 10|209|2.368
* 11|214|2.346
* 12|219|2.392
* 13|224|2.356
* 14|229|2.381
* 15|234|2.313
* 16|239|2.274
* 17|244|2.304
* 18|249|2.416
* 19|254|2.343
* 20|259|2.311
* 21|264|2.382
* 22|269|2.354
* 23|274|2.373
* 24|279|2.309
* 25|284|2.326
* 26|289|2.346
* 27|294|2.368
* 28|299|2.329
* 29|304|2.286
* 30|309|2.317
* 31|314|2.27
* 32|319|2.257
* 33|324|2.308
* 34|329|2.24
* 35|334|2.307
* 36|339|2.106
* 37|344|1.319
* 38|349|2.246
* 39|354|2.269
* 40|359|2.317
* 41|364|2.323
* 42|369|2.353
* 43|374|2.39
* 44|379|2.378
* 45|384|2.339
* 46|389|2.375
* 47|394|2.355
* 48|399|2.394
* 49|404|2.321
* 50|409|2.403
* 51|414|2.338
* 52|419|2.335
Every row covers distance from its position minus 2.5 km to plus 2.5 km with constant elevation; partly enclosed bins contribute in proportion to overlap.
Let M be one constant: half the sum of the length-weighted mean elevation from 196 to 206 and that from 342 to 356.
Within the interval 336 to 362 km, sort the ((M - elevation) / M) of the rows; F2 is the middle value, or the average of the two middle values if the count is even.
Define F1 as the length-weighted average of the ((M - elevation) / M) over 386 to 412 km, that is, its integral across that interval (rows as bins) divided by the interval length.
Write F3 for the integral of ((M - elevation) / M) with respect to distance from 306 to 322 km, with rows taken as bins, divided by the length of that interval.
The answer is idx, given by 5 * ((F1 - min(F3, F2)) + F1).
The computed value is -0.69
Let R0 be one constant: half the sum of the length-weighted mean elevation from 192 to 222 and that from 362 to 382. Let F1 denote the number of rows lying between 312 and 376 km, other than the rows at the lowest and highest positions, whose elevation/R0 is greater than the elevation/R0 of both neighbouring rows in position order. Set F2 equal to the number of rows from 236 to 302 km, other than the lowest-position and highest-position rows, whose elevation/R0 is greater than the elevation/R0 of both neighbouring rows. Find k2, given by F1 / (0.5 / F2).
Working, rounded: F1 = 2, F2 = 4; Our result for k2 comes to 16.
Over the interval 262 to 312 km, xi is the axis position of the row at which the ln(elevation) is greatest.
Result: 264 km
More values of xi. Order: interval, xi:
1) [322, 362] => 359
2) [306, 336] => 309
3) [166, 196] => 174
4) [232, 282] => 249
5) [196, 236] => 199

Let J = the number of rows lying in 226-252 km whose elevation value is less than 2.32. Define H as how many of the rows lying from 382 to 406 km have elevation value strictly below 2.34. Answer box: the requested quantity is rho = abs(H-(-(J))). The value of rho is 5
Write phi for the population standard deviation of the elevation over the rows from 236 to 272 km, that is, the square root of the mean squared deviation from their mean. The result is 0.045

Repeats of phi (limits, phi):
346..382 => 0.050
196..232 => 0.026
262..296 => 0.024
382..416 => 0.029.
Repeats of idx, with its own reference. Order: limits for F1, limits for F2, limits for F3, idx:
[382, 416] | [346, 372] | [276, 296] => -0.53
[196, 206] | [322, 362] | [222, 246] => -0.55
